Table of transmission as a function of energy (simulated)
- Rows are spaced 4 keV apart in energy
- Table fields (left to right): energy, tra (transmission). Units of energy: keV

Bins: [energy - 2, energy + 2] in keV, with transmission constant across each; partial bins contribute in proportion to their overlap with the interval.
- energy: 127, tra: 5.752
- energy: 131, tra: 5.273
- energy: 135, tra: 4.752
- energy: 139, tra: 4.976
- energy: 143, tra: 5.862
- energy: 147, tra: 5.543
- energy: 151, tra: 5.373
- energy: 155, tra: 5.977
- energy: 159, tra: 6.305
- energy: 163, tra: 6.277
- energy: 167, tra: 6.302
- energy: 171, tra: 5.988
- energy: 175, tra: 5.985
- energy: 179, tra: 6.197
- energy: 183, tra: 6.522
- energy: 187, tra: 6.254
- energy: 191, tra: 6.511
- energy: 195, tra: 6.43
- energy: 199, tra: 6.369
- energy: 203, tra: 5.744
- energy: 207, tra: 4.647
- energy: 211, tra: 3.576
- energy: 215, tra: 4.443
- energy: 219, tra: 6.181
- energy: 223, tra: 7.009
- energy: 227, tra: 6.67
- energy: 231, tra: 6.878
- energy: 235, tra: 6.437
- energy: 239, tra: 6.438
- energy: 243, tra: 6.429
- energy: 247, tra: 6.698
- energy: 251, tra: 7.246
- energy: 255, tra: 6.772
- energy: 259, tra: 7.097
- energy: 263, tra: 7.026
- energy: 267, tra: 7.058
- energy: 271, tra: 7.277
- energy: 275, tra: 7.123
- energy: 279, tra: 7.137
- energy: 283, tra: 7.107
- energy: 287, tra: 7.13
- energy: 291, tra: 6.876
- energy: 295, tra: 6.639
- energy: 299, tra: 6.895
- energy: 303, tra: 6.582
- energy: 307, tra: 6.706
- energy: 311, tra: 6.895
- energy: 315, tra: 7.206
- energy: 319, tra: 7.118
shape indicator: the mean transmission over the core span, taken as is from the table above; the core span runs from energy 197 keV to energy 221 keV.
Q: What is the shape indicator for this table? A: 5.2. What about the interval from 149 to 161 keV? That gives 5.9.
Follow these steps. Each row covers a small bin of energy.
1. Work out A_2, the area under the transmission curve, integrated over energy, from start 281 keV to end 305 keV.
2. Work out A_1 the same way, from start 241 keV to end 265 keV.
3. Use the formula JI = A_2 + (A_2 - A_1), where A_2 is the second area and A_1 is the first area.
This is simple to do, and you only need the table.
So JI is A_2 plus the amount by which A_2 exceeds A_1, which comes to 165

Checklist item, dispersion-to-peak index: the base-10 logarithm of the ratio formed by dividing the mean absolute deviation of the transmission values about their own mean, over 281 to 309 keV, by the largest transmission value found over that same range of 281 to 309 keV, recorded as -1.61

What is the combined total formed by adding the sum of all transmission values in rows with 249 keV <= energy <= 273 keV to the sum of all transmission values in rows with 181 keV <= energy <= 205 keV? 80.3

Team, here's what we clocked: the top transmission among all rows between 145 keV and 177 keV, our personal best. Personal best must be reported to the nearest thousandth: 6.305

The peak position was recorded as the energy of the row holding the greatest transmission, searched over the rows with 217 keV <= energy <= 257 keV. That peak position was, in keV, 251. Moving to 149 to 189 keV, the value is 183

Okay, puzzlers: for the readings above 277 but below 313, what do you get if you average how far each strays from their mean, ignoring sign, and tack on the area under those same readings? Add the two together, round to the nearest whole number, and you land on 248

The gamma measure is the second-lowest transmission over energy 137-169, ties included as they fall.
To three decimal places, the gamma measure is 5.373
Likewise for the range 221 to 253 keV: 6.437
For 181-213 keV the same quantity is 4.647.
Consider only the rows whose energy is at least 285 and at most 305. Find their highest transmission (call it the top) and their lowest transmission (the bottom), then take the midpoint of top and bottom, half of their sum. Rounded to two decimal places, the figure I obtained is 6.86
